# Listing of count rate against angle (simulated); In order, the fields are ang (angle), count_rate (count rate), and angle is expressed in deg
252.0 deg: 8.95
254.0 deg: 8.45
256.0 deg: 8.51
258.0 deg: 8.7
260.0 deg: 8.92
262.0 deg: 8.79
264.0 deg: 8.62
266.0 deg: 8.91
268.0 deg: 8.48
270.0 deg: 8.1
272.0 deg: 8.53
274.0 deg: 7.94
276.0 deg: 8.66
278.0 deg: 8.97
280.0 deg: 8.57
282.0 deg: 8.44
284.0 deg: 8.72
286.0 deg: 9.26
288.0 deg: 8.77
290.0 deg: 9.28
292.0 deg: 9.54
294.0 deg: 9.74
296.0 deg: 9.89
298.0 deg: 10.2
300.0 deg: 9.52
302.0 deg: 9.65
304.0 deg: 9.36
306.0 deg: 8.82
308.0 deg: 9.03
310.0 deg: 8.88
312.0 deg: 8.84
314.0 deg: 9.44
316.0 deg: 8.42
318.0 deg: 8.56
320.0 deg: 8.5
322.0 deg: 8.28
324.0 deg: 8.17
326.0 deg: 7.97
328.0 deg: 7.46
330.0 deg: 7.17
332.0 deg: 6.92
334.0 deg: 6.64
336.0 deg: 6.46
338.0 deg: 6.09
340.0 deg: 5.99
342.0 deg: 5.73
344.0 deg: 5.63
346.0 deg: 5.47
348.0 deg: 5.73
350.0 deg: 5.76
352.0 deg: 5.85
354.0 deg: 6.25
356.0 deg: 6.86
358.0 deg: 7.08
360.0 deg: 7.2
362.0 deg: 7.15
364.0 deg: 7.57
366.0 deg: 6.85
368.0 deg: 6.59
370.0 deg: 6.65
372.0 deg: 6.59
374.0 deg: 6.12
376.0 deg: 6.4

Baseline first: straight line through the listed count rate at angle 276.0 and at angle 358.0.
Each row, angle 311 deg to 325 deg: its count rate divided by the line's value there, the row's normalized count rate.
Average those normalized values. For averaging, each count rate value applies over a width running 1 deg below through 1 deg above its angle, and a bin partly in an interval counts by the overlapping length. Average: 1.10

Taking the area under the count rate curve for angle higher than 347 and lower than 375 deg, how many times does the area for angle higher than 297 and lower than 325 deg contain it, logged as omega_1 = 1.36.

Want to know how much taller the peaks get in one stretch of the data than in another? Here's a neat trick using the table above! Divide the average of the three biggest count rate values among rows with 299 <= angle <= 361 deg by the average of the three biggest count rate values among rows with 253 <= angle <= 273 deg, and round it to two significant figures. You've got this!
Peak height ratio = 1.1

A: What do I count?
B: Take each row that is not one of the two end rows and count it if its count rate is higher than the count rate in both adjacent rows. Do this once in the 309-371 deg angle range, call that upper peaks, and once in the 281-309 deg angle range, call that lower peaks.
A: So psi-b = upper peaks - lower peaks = 1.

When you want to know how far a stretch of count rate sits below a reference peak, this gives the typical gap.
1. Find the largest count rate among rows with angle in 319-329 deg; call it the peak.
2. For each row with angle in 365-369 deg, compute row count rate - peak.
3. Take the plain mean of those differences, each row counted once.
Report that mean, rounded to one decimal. -1.8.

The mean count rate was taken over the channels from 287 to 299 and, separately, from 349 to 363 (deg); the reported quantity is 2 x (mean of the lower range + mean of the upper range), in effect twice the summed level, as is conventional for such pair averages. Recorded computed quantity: 32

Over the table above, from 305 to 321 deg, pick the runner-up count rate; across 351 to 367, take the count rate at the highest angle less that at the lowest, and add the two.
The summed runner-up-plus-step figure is 10.0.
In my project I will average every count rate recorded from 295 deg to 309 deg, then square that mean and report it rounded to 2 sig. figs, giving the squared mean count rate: 90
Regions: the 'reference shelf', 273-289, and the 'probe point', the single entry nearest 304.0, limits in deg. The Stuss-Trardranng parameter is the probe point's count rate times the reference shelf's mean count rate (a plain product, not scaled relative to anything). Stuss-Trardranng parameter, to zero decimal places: 81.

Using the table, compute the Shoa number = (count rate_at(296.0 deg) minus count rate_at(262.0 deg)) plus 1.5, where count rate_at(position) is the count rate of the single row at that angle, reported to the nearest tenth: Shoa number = 2.6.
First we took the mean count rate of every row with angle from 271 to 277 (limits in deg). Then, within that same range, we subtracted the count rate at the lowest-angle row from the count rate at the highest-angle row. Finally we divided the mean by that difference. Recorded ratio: 64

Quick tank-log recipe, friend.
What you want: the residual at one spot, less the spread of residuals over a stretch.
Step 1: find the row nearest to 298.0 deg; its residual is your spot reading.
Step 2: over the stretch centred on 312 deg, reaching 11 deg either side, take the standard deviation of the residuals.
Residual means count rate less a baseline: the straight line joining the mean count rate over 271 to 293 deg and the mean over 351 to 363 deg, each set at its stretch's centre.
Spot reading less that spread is 1.5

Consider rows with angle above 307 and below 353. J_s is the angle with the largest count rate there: 314.0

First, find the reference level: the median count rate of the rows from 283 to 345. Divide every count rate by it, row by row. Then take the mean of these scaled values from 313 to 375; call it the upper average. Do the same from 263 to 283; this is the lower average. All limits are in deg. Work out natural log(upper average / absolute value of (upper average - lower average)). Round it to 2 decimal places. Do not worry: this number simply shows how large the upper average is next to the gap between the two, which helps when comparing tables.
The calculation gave 1.48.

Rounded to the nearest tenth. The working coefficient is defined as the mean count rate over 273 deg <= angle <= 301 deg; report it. 9.1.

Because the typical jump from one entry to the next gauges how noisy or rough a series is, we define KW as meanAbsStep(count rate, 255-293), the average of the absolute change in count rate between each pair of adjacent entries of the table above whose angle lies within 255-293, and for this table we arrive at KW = 0.36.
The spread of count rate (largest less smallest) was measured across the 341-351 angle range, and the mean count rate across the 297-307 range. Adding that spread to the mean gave 9.80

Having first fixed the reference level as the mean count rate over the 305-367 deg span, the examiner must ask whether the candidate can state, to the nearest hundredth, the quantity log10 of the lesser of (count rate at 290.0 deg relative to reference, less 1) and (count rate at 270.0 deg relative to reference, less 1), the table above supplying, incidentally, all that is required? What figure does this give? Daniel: -0.93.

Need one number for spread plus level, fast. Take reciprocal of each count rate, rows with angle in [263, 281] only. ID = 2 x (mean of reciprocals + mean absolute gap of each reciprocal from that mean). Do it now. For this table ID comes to 0.24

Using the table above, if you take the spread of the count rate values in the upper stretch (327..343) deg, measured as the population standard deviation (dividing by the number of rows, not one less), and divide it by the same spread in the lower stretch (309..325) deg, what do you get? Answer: 1.5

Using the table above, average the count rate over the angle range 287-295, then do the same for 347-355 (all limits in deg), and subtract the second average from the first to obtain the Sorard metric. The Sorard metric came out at 3.4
